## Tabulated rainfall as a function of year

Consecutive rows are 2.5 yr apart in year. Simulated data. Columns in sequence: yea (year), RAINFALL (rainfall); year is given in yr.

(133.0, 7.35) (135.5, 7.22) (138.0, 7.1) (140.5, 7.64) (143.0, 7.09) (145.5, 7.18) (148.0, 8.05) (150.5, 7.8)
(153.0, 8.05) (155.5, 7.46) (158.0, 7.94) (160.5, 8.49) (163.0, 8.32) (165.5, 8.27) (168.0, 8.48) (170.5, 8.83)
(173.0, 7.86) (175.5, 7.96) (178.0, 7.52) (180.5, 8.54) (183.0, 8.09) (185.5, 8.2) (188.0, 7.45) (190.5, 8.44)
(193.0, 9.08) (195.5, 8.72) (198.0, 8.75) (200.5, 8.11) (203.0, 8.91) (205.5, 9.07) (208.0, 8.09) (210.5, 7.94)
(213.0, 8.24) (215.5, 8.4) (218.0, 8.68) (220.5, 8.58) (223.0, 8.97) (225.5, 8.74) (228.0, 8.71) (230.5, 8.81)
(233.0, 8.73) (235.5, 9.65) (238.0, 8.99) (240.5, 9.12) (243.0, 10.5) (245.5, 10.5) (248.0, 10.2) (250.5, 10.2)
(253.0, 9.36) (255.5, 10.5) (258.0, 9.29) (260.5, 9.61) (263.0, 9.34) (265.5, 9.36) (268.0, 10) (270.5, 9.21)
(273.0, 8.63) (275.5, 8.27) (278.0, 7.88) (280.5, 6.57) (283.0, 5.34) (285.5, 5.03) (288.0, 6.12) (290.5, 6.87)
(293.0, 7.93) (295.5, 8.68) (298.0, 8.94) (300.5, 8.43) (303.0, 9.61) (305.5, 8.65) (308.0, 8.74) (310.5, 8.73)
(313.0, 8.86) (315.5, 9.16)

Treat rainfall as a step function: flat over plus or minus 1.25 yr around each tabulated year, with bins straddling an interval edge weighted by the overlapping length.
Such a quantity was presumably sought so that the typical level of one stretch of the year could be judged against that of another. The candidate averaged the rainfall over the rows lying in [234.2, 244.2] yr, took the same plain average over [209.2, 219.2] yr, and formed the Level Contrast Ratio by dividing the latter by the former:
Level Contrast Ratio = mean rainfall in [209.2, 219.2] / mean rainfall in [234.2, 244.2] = 0.87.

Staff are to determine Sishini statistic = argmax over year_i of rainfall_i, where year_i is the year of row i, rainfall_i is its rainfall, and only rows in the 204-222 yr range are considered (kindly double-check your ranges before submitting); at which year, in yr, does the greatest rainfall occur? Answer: 205.5 yr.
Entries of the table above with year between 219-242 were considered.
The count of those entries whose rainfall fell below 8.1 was 0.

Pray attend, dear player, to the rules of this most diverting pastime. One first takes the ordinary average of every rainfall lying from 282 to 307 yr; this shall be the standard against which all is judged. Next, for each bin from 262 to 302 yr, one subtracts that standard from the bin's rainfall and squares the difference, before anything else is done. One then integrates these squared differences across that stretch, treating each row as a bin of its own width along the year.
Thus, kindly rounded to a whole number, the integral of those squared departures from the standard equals 89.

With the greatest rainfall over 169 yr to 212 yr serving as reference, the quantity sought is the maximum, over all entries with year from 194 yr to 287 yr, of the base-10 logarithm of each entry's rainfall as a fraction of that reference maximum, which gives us 0.063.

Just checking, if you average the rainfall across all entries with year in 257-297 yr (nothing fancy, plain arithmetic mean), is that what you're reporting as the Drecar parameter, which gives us 8.01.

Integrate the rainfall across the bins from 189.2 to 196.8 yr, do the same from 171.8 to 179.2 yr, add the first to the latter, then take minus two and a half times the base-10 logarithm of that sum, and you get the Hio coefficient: -5.23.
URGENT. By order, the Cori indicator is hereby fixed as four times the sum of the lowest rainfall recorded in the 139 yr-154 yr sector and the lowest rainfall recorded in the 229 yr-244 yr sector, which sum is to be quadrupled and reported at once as 63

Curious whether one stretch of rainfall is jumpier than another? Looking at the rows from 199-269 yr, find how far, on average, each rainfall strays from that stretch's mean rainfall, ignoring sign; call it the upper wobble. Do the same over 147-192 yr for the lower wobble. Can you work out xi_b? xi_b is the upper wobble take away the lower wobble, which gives 0.3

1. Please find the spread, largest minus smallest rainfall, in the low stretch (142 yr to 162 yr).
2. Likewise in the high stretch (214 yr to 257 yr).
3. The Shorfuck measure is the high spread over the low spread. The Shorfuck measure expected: 1.5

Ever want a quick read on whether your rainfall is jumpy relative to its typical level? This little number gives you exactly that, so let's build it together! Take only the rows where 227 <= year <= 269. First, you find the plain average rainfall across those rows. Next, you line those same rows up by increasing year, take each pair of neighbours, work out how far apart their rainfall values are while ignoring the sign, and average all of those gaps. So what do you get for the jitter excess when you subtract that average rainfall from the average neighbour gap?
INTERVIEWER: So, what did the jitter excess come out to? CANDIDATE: -9.1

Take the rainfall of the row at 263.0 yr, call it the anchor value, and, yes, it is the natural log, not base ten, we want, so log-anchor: 2.23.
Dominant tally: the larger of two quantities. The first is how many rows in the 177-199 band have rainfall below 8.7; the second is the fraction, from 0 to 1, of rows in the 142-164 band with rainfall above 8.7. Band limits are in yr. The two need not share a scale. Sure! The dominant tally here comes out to 6.0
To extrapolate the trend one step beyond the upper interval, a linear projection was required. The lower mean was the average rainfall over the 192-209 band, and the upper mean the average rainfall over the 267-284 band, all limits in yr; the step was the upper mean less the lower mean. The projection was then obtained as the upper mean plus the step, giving 7.3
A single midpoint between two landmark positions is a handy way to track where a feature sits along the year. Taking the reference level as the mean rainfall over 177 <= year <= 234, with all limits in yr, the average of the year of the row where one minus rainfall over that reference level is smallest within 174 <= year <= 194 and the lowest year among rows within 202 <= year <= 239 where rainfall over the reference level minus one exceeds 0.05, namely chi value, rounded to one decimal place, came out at 198.0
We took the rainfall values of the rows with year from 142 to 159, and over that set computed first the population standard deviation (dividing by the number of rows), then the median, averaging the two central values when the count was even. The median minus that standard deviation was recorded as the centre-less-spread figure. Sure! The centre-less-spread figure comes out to 7.4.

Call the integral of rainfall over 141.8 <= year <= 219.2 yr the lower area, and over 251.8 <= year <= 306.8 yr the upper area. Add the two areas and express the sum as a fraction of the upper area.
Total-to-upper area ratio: 2.38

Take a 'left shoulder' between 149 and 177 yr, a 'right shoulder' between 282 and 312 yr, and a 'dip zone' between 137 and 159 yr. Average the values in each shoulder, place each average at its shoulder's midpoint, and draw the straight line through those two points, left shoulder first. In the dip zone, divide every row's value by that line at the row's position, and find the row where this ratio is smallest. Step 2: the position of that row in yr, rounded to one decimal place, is 138.0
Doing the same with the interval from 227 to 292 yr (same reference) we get 285.5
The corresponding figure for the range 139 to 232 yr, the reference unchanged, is 143.0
